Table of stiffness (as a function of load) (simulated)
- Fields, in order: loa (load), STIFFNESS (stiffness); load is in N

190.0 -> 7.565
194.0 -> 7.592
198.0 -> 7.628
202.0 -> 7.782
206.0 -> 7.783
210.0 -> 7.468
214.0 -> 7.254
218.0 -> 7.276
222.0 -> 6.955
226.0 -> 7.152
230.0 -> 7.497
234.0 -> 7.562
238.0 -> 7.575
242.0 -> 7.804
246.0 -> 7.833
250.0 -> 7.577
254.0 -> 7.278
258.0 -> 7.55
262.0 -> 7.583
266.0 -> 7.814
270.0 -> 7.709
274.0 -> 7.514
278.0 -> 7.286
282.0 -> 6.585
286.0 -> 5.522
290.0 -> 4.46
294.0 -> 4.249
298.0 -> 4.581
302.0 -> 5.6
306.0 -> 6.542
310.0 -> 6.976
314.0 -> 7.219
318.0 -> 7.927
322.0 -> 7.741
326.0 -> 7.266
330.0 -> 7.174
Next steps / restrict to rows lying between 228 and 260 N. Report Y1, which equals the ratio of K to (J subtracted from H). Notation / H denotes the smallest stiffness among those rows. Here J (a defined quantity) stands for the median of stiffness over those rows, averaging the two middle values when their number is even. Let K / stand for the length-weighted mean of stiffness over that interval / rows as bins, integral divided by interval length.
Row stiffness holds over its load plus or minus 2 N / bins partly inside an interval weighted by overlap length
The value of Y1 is -26.1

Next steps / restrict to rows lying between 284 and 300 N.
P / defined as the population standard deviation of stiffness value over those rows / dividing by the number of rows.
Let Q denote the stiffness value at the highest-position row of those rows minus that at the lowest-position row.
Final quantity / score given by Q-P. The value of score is -1.43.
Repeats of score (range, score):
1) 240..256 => -0.75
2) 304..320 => 0.88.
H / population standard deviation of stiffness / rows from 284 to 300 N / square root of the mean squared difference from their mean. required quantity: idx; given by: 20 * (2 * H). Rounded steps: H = 0.49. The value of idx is 20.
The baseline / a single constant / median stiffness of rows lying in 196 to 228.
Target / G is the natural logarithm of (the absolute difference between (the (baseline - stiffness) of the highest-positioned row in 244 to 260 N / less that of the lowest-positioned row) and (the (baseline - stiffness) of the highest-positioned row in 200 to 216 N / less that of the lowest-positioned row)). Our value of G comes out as -1.4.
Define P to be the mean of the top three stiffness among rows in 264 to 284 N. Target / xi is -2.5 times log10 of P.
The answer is -2.213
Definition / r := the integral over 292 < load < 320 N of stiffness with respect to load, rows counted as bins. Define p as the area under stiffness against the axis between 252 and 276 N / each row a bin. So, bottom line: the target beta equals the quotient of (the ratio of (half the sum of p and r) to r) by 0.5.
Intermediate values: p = 182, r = 172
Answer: 2.05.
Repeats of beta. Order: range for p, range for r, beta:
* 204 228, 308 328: 2.18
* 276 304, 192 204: 2.66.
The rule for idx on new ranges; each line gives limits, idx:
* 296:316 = 39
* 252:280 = 7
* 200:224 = 12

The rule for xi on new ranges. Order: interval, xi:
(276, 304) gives -2.031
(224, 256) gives -2.222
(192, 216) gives -2.221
